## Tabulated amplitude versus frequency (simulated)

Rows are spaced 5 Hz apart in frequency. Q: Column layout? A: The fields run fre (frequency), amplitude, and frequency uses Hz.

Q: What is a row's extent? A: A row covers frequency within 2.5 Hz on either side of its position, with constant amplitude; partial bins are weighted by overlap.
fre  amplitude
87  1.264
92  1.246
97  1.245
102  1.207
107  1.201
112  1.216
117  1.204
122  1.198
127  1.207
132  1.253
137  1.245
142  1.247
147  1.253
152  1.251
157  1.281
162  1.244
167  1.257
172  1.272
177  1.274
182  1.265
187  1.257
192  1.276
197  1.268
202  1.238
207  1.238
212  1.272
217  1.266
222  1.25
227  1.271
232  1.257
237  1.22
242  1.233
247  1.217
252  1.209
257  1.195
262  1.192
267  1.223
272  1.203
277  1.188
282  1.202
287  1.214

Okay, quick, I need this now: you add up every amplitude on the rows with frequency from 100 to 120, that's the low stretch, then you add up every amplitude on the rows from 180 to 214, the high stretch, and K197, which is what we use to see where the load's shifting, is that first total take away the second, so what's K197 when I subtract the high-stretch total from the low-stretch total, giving -4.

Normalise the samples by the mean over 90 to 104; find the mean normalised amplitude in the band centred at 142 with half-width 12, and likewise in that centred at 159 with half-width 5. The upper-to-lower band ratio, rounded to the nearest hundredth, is 1.01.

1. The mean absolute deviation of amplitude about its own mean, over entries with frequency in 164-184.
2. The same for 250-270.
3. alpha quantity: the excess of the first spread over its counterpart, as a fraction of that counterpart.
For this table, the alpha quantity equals -0.5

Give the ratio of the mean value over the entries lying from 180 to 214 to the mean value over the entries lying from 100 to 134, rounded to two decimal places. 1.04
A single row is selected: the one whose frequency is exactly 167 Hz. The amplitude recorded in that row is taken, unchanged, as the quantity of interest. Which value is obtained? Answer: 1.257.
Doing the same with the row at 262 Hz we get 1.192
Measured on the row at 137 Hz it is 1.245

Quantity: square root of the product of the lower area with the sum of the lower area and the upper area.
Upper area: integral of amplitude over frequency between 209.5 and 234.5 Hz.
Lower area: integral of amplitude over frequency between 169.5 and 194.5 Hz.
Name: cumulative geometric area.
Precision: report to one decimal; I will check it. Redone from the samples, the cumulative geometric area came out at 44.8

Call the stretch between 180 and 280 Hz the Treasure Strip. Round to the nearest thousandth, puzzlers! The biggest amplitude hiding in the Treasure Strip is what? 1.276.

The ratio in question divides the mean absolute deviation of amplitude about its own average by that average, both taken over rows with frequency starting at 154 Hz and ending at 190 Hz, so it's 0.0079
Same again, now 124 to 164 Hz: 0.0095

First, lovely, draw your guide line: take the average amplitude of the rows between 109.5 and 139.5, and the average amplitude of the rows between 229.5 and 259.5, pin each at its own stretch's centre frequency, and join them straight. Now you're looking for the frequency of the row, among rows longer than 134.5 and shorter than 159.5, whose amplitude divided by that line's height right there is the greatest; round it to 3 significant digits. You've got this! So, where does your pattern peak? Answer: 157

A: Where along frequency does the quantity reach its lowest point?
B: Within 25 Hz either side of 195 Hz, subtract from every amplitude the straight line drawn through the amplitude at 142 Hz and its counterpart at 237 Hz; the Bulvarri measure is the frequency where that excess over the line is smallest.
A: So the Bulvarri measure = 202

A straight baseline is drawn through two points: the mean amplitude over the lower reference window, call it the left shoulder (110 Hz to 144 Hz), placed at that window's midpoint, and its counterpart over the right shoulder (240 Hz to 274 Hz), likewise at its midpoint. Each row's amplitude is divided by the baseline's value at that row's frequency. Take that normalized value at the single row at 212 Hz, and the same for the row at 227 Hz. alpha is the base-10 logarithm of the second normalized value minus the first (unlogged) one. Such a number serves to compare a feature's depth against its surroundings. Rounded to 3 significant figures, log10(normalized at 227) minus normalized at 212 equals -1.03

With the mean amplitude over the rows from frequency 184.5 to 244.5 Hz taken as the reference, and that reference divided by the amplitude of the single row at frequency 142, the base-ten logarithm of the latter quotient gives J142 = 0.002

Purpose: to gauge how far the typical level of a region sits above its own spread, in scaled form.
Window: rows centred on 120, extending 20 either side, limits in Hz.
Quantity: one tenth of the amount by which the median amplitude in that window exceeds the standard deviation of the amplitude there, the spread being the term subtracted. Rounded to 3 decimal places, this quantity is 0.119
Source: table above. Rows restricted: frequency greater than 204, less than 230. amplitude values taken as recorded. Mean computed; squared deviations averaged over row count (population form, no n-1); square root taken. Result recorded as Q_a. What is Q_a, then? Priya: 0.0133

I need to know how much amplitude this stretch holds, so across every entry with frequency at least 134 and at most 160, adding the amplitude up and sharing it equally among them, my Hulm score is 1.26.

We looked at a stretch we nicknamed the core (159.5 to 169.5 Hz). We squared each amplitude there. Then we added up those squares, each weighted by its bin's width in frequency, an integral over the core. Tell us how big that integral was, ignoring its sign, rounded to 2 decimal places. 15.64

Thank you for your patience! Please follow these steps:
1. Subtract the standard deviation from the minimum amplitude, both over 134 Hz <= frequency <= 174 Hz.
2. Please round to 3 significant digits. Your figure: 1.23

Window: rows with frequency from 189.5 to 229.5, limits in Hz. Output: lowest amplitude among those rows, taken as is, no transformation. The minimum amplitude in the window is 1.238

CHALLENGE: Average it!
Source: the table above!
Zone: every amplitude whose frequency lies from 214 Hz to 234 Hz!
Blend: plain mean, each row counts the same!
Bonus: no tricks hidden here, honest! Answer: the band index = 1.261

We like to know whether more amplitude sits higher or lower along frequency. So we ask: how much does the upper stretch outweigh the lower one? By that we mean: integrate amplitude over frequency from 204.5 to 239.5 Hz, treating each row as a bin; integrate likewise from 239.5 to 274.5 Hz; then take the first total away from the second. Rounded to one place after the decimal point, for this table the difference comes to -1.5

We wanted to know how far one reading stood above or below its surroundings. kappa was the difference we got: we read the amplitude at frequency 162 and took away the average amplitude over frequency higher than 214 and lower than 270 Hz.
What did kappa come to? 0.01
